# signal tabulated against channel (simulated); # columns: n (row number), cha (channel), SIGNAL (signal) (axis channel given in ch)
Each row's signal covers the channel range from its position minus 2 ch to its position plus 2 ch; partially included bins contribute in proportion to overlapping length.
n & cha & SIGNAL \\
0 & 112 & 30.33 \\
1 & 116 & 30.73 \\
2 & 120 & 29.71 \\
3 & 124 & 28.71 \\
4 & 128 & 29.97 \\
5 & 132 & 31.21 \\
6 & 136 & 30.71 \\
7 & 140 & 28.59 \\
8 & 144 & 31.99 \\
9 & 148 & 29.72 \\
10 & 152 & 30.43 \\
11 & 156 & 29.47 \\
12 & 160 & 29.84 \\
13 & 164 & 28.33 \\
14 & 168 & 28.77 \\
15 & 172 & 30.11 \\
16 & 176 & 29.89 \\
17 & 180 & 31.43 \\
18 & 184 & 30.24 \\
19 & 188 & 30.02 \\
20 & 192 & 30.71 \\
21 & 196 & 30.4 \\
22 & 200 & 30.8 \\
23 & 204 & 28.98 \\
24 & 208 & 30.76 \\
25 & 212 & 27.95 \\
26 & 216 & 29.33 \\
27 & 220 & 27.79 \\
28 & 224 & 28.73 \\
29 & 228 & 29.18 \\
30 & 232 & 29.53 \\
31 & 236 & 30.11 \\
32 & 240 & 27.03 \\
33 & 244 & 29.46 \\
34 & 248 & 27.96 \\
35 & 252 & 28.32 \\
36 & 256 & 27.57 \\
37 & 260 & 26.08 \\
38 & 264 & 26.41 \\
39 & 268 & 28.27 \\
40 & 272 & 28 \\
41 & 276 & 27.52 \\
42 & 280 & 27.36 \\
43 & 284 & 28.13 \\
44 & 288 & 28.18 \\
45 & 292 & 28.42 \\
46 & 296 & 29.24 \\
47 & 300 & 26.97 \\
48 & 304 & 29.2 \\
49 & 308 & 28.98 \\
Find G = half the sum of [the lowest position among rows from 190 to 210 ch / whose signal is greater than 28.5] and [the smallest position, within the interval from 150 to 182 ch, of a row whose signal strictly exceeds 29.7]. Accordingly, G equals 172 ch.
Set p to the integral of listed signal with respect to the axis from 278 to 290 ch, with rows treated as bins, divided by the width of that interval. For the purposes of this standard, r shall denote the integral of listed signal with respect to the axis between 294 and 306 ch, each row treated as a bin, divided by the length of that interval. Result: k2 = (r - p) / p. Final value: 0.02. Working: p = 27.9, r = 28.5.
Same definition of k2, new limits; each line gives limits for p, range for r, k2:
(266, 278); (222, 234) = 0.04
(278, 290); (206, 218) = 0.05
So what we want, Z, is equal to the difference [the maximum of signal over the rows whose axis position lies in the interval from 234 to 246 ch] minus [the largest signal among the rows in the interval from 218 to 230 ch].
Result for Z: 0.9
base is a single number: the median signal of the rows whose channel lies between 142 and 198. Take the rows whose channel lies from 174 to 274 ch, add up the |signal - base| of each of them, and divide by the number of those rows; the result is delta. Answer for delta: 1.4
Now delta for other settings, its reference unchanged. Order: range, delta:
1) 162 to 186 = 0.8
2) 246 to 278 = 2.5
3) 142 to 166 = 0.9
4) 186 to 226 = 1.0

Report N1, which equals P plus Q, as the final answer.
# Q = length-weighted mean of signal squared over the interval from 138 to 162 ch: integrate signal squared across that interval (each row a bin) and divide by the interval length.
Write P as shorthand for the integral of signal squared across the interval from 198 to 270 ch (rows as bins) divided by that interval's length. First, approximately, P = 818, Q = 901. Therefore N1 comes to 1719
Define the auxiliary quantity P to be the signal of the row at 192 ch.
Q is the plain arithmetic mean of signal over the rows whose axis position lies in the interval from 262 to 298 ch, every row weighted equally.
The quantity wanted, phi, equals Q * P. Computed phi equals 858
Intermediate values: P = 30.71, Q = 27.9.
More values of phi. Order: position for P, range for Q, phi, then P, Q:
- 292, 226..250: 821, 28.42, 28.9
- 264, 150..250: 779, 26.41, 29.5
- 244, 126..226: 879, 29.46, 29.8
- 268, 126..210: 851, 28.27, 30.1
